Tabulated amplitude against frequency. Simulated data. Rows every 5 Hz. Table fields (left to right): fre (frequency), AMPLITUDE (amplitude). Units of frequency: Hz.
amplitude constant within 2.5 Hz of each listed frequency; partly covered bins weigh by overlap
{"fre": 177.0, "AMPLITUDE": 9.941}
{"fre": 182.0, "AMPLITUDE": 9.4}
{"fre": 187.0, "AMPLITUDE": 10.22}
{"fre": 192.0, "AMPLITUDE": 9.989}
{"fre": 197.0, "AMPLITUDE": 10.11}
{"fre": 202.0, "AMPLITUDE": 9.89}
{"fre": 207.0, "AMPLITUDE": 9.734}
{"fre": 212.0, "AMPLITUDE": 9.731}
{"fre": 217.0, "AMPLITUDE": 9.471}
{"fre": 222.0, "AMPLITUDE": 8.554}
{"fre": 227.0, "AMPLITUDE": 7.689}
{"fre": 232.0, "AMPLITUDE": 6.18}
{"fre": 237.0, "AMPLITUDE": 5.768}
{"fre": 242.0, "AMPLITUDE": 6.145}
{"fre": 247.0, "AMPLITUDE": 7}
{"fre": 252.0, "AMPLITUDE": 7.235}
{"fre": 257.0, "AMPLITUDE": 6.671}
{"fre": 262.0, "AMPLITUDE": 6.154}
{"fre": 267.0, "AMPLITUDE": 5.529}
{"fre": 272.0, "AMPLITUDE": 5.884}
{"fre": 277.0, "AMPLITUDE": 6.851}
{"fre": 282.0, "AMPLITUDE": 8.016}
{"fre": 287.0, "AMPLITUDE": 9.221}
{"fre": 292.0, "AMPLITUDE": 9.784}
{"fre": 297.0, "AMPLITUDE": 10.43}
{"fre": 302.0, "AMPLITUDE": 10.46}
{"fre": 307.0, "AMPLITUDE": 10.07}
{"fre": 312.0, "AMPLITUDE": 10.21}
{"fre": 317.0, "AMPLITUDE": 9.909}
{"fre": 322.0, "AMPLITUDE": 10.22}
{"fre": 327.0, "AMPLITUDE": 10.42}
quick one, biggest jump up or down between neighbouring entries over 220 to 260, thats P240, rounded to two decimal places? 1.51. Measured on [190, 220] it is 0.26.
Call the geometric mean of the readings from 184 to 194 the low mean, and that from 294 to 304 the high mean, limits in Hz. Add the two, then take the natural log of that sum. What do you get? 3.02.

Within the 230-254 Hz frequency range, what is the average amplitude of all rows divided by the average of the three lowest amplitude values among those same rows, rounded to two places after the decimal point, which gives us 1.07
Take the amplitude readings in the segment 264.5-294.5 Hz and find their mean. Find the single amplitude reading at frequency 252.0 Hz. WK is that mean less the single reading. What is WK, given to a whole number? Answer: 0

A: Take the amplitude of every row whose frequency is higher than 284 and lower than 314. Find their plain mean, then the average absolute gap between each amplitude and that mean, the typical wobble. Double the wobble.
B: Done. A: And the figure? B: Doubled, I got 0.70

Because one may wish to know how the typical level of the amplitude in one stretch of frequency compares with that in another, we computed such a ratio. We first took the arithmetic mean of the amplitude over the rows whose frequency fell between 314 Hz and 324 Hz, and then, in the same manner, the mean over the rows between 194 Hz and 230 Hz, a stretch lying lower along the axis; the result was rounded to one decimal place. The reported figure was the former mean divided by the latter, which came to 1.1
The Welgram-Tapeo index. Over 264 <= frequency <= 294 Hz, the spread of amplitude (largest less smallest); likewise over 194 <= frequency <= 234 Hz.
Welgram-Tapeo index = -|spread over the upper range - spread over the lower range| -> -0.3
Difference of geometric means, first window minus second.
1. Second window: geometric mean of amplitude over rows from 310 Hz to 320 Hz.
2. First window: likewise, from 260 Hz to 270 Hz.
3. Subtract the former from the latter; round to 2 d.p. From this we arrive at -4.23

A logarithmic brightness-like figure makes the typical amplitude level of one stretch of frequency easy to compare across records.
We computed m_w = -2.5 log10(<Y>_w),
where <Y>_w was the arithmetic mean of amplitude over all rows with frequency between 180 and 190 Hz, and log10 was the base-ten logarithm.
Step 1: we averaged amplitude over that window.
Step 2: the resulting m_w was -2.48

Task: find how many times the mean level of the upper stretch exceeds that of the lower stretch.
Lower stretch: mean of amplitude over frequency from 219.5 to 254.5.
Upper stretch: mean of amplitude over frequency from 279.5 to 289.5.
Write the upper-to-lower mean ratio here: 1.2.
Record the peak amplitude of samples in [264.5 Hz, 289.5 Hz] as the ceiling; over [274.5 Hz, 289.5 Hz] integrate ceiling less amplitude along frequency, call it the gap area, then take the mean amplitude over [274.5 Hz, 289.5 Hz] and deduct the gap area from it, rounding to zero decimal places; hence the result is -10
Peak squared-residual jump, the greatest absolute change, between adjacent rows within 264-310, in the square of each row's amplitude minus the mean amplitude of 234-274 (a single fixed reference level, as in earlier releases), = 6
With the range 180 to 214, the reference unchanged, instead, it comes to 6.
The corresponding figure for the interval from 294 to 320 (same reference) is 3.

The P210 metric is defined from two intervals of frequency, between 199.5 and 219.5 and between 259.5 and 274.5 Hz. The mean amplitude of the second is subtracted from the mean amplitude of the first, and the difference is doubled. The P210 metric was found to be 7.7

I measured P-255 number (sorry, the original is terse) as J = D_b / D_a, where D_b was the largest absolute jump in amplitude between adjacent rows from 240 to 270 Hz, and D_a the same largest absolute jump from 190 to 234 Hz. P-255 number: 0.57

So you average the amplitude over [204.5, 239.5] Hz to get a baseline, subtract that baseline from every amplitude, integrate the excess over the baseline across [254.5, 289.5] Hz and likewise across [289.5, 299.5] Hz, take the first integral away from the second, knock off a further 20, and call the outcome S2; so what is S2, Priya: 43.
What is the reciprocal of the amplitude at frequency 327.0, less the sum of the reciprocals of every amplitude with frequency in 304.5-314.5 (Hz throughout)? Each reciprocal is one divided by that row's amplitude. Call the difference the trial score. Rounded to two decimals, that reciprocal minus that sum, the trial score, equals -0.10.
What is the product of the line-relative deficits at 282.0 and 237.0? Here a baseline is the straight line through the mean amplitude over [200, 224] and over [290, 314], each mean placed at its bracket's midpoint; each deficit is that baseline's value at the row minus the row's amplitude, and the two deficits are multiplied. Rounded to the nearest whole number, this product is 8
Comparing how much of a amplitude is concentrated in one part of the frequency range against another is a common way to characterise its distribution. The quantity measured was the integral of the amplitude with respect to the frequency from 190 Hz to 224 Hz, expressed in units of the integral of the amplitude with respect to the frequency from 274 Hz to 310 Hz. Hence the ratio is 1.0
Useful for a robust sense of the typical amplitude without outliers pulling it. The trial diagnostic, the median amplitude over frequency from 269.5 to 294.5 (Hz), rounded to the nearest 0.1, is 8.0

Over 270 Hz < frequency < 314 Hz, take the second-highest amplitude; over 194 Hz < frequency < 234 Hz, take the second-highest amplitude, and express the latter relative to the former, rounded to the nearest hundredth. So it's 0.95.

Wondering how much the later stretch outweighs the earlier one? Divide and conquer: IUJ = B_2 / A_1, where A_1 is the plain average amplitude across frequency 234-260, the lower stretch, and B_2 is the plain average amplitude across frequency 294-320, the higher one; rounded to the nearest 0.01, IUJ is 1.56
